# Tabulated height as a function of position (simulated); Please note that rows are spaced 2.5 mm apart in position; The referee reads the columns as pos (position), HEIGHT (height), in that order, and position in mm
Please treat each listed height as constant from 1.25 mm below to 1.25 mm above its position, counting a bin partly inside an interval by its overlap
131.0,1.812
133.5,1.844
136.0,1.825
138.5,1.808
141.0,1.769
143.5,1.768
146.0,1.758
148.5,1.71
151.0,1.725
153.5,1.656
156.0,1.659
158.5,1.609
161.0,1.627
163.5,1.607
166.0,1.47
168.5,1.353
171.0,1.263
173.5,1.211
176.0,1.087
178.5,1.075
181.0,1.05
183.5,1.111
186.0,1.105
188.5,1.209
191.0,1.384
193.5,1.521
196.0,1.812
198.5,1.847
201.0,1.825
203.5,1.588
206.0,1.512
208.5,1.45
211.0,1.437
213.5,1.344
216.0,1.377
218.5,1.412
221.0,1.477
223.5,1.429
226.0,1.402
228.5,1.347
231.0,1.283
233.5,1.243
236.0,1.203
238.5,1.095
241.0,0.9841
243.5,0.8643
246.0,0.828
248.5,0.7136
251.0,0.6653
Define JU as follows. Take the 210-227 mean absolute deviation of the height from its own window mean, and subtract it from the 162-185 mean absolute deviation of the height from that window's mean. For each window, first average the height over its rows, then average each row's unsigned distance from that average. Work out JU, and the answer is 0.12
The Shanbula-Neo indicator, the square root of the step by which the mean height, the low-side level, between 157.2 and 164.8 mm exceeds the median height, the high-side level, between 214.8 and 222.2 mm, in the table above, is 0.45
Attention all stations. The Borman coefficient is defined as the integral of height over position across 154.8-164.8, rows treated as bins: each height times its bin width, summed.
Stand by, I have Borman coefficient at 16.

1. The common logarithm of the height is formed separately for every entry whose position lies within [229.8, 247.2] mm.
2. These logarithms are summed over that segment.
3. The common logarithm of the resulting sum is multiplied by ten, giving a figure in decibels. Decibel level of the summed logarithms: -8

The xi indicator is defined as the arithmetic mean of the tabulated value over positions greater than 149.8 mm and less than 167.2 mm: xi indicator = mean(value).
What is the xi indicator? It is 1.6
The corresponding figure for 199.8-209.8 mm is 1.6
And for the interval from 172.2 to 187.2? 1.1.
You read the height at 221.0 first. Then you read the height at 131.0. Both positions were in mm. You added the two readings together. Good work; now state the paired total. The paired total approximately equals 3.3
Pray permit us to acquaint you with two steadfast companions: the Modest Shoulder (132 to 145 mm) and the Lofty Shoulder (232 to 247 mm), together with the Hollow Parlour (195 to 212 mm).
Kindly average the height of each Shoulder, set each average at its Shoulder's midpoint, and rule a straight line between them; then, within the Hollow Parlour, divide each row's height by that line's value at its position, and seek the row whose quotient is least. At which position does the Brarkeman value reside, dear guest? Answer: 208.5 mm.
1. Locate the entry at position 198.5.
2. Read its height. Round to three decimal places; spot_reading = 1.847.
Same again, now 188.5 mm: 1.209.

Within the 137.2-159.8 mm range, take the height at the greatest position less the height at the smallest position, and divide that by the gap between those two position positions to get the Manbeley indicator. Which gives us -0.010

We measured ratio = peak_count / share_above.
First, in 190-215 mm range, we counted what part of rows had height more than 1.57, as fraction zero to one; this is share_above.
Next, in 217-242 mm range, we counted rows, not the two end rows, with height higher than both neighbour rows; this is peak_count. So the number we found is 2.5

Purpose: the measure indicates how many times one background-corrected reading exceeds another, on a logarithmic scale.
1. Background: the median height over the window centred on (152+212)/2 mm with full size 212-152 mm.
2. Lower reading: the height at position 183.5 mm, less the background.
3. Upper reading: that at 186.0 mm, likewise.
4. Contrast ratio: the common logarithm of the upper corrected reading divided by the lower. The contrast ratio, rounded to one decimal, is 0.0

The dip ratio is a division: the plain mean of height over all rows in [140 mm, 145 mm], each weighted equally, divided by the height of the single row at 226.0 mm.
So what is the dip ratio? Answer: 1.26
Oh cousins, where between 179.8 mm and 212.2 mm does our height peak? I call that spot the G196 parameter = 198.5 mm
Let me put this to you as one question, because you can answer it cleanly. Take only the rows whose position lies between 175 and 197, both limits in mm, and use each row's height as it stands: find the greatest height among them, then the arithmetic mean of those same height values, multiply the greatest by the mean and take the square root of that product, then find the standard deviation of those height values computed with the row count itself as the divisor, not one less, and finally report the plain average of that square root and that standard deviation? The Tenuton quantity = 0.88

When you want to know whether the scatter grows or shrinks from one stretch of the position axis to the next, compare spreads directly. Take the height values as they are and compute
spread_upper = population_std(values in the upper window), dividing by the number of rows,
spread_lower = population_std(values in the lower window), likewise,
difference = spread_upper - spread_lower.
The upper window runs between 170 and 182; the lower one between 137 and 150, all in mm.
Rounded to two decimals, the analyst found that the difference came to 0.05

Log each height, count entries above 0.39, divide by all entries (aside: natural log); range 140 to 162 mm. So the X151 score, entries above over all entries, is 1.0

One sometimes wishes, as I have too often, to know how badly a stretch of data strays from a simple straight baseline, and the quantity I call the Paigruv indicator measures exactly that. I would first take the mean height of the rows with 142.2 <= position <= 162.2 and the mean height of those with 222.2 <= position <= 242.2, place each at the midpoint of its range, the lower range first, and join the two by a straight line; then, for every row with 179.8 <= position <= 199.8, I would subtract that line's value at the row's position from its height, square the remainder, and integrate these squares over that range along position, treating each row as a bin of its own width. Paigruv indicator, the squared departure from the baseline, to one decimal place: 2.4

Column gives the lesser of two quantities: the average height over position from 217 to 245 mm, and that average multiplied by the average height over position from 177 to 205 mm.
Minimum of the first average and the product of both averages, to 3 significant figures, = 1.25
